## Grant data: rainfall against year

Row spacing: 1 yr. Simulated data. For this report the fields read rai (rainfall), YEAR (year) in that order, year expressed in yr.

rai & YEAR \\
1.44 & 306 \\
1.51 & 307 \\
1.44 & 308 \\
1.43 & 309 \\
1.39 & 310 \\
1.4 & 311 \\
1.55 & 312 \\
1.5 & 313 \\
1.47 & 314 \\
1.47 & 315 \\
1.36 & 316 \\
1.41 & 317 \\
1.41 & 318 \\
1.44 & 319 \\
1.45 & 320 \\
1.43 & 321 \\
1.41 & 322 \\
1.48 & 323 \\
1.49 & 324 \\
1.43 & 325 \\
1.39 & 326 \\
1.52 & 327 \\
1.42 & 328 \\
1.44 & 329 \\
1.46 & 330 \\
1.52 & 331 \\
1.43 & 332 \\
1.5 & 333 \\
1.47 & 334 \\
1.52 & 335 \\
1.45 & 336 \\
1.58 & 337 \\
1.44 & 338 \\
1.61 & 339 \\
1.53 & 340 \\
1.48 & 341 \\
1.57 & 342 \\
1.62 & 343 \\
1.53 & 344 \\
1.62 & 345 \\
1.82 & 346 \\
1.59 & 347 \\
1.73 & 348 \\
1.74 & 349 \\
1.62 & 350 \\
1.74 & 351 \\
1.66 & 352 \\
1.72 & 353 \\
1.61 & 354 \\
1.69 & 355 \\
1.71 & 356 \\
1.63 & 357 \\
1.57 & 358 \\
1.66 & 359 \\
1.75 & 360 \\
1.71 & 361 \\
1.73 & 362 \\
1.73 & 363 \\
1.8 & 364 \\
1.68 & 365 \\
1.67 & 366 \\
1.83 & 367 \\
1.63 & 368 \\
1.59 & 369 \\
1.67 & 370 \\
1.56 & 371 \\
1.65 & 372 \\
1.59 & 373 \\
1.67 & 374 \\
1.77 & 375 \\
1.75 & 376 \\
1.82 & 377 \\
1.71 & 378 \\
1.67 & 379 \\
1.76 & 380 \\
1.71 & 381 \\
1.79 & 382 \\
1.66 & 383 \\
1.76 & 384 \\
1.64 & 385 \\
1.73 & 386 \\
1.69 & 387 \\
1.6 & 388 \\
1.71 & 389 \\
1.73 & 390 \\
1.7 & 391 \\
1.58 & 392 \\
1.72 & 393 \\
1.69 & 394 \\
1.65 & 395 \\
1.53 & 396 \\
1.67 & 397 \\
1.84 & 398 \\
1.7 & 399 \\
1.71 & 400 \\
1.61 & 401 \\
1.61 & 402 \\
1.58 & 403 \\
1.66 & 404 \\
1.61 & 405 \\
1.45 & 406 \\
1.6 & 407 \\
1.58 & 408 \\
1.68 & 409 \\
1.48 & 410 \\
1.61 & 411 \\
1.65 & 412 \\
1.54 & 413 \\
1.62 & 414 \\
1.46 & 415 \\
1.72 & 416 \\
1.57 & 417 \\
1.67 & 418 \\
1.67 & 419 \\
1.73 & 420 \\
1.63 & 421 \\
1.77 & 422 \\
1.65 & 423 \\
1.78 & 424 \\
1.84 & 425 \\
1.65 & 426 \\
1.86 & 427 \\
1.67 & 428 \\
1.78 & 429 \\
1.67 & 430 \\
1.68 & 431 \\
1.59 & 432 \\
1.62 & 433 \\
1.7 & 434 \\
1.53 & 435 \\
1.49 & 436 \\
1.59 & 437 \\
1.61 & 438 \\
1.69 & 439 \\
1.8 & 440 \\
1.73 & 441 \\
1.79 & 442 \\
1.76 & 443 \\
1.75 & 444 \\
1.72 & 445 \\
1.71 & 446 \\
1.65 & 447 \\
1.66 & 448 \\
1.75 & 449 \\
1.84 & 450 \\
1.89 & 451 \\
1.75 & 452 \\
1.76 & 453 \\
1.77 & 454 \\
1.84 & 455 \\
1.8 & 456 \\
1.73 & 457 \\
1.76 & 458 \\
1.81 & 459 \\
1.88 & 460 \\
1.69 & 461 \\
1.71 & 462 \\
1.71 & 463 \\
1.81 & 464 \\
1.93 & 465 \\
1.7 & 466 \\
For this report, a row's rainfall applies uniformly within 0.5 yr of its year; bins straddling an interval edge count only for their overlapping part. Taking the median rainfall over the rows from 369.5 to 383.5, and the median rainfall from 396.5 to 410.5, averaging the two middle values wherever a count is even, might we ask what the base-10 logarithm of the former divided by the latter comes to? 0.021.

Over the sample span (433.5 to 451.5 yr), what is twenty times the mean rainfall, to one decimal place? 34.1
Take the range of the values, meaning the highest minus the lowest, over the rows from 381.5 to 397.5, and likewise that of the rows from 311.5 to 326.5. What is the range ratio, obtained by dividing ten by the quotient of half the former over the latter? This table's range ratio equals 15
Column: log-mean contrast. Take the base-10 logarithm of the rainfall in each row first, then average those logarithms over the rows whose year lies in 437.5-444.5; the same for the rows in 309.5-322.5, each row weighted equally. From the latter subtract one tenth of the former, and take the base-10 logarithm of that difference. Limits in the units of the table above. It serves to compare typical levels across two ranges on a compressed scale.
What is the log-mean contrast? -0.87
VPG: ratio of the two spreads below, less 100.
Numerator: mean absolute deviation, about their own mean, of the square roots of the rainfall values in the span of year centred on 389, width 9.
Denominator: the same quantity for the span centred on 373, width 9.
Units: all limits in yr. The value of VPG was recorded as -99.3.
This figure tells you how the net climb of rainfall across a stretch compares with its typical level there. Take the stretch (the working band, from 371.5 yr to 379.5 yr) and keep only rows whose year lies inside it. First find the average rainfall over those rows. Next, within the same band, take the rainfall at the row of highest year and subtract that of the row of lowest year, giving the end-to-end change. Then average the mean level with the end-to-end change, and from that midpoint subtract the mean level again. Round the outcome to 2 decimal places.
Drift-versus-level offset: -0.84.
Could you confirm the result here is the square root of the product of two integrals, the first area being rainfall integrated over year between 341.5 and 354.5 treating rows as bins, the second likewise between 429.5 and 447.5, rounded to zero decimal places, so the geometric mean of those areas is 25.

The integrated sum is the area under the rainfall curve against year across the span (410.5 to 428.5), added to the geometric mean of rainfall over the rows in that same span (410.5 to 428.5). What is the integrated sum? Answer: 31.8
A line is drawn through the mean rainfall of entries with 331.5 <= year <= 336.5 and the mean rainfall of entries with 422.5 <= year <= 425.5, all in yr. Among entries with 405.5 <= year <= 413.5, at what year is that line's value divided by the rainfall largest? 406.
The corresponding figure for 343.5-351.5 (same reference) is 344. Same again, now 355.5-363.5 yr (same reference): 358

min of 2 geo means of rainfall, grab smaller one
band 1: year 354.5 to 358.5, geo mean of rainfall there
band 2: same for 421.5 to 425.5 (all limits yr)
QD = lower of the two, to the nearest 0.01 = 1.65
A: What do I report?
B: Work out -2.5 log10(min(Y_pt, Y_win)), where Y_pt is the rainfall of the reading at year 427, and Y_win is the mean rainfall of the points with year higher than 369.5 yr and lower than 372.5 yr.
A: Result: -0.53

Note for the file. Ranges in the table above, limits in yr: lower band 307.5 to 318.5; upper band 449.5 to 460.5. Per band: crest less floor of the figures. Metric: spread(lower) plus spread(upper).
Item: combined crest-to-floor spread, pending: 0.35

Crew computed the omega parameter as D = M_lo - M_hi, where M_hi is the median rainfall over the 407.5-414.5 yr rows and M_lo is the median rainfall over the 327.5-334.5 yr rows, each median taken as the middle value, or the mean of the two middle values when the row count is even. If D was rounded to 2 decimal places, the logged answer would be -0.15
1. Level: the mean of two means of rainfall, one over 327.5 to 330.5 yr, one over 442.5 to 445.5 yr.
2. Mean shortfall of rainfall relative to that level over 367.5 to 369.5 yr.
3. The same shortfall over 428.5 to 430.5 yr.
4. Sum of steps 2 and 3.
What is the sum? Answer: -0.15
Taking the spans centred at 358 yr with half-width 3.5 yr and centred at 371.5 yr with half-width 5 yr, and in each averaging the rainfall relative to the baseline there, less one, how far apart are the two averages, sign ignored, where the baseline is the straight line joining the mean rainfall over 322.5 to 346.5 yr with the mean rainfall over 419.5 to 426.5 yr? 0.023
